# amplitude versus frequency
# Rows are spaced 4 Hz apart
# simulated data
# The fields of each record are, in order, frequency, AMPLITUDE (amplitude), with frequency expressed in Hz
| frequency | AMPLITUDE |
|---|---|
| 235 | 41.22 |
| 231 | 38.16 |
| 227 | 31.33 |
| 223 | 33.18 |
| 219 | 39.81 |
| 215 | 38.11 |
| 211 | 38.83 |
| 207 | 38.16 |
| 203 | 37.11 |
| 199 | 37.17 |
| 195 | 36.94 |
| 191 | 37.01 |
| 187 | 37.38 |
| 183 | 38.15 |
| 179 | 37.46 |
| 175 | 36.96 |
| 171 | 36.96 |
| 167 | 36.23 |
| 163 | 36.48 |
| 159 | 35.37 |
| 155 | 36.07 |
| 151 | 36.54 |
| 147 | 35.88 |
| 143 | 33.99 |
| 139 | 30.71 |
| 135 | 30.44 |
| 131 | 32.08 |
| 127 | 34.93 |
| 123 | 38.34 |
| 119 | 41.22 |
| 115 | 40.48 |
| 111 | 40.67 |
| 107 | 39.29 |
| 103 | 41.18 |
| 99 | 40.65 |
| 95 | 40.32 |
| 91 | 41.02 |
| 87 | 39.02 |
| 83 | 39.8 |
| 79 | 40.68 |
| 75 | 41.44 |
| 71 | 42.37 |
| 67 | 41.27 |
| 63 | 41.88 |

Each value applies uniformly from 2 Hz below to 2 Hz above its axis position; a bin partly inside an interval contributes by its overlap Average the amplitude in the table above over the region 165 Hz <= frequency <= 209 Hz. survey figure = 37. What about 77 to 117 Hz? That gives 40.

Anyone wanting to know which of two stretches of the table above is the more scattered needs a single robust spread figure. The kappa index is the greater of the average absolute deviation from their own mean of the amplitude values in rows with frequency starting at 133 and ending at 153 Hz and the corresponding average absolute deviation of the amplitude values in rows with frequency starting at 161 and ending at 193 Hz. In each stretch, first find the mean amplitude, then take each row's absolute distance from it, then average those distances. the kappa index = 2.3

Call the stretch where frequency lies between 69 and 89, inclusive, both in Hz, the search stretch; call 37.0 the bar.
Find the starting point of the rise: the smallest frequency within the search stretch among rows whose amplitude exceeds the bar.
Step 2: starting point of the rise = 71 Hz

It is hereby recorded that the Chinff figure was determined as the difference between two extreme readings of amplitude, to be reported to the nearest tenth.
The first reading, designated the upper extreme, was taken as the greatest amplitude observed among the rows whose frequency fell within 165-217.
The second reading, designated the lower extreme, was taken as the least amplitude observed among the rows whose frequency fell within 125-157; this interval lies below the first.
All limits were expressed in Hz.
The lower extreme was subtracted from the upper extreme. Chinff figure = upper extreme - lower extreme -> 8.4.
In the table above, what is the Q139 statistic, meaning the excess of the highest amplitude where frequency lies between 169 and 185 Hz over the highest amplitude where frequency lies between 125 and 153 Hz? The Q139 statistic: 2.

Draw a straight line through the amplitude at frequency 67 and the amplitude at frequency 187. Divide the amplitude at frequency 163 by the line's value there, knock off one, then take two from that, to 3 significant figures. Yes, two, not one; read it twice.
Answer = -2.04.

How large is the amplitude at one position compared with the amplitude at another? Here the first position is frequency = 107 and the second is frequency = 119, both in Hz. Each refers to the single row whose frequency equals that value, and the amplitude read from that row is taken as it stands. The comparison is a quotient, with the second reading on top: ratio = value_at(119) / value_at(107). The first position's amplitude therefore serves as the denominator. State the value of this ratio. 1.05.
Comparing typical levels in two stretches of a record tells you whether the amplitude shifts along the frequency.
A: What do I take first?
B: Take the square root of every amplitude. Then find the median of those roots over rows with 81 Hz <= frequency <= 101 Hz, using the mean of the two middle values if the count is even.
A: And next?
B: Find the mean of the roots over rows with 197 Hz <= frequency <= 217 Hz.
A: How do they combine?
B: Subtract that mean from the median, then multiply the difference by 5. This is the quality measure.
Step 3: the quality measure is 0.98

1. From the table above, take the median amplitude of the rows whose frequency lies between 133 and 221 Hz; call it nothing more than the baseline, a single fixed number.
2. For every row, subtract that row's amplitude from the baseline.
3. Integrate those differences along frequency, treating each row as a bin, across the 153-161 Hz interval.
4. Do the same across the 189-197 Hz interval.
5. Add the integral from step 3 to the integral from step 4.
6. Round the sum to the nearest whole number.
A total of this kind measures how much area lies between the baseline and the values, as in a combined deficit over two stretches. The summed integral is 10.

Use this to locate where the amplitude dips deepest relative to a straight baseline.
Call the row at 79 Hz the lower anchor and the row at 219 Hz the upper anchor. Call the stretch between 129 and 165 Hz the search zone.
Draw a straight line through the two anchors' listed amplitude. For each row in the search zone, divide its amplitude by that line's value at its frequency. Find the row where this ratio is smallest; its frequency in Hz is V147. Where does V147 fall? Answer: 135 Hz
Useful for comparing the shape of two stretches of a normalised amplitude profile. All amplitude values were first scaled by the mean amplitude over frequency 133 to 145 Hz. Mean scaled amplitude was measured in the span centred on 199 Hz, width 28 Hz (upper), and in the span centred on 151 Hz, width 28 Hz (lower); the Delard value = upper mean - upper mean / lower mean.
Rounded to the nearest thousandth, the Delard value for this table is 0.111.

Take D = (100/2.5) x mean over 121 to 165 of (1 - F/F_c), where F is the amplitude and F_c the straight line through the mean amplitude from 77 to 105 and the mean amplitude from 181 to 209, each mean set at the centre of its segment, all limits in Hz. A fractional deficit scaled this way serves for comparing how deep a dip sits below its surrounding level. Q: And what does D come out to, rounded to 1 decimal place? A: 4.4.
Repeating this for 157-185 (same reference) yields 1.4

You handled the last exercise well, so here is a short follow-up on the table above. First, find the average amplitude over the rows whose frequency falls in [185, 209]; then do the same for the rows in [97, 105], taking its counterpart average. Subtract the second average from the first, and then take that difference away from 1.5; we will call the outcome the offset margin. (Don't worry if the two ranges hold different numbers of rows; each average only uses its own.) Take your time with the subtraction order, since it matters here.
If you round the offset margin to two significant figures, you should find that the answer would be 5.1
